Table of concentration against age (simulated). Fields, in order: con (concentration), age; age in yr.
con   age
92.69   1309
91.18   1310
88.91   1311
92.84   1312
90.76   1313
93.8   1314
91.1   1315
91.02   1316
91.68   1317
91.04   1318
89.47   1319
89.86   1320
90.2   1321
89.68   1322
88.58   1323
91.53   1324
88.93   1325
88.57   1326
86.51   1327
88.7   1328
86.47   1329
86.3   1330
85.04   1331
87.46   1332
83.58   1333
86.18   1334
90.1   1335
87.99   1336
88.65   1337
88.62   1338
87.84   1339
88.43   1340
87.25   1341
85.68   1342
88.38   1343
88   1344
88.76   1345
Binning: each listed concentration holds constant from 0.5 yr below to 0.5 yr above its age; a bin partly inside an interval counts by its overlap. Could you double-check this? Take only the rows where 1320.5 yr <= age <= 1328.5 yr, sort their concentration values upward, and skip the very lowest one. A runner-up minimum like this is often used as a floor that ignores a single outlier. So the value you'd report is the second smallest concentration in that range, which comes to 88.57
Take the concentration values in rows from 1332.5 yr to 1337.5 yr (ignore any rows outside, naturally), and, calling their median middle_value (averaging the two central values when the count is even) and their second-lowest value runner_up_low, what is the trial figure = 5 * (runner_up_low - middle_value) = -9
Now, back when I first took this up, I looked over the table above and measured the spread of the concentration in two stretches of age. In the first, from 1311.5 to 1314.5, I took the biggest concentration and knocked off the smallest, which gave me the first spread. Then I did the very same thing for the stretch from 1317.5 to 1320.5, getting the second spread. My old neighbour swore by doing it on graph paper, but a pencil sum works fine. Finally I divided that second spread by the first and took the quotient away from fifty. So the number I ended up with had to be 49.5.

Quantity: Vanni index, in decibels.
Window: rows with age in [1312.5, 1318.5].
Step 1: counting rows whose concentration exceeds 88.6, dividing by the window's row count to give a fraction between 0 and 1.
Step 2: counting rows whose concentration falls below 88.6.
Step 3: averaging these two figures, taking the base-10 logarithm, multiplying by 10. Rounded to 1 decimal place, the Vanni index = -3.0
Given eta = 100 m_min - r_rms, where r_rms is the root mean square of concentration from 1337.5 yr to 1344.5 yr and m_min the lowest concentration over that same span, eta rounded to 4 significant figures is 8480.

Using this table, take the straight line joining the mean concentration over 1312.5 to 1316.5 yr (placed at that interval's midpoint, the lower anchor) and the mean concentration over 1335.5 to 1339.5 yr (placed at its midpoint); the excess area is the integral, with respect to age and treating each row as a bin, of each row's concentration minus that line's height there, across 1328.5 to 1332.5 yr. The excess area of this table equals -12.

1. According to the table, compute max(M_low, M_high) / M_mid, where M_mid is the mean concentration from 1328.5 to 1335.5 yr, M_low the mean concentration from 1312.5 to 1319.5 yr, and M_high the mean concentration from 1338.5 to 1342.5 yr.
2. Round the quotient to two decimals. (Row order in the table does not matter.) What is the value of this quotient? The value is 1.06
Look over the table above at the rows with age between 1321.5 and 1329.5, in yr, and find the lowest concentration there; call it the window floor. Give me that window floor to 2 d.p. 86.47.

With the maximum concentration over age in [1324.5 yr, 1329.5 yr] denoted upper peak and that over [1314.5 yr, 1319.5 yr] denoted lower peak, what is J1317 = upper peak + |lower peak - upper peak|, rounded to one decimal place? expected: 91.7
